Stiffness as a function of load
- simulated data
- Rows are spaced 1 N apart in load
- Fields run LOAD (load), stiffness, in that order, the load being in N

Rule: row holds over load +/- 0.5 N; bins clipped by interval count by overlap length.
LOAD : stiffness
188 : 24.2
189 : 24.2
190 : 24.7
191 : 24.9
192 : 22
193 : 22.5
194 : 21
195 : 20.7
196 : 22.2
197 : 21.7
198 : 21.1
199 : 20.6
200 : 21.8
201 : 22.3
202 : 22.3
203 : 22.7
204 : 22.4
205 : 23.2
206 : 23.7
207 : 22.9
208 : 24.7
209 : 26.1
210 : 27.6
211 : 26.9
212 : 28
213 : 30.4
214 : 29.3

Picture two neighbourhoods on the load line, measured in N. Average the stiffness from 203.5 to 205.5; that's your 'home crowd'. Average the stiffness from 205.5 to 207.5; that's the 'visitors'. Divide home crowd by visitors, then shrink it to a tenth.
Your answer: 0.098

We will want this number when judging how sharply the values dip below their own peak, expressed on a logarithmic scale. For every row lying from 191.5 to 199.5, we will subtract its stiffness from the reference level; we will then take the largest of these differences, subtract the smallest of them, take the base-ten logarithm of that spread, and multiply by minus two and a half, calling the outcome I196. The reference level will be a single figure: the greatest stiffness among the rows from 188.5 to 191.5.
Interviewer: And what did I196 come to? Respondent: -0.70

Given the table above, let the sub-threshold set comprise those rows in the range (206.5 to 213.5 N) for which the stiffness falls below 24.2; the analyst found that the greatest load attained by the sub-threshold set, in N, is 207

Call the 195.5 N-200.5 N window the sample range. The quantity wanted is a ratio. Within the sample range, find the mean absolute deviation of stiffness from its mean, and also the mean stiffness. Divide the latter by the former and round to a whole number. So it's 43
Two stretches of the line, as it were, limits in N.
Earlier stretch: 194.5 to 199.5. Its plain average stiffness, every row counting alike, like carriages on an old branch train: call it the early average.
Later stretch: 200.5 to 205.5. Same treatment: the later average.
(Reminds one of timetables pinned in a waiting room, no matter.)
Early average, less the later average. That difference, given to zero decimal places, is -1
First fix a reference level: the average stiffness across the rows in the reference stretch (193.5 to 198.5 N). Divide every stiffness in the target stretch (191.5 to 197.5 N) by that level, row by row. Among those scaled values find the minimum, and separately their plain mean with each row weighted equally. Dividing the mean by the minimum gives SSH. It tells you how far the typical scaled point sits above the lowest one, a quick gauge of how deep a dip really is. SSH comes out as 1.05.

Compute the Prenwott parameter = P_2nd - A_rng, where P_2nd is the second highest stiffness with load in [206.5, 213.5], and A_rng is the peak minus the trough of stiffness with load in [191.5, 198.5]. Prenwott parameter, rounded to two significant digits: 26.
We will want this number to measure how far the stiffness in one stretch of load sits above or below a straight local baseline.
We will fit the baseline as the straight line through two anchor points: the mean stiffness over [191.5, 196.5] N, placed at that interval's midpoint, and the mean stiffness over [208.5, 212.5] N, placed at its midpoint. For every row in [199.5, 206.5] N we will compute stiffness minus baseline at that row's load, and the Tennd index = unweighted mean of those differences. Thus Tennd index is -2.0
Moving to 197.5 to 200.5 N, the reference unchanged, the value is -2.2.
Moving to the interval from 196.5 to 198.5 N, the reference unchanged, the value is -1.4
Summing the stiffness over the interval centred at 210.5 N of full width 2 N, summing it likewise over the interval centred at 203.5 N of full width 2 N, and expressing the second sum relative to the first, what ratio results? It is 0.83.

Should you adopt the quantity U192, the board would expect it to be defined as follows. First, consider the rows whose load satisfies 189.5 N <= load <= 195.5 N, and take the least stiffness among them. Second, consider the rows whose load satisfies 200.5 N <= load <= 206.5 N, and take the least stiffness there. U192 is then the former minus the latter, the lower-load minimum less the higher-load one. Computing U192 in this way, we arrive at -1.6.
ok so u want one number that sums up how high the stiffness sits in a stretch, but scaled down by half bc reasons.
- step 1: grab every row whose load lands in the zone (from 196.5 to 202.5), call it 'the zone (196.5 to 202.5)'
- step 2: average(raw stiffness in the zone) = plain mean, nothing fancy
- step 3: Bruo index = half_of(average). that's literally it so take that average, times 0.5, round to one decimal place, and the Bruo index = 10.8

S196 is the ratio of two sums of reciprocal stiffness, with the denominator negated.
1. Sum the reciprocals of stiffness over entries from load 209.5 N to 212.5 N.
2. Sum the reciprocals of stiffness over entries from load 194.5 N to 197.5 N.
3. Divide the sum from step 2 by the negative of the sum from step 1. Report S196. -1.28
